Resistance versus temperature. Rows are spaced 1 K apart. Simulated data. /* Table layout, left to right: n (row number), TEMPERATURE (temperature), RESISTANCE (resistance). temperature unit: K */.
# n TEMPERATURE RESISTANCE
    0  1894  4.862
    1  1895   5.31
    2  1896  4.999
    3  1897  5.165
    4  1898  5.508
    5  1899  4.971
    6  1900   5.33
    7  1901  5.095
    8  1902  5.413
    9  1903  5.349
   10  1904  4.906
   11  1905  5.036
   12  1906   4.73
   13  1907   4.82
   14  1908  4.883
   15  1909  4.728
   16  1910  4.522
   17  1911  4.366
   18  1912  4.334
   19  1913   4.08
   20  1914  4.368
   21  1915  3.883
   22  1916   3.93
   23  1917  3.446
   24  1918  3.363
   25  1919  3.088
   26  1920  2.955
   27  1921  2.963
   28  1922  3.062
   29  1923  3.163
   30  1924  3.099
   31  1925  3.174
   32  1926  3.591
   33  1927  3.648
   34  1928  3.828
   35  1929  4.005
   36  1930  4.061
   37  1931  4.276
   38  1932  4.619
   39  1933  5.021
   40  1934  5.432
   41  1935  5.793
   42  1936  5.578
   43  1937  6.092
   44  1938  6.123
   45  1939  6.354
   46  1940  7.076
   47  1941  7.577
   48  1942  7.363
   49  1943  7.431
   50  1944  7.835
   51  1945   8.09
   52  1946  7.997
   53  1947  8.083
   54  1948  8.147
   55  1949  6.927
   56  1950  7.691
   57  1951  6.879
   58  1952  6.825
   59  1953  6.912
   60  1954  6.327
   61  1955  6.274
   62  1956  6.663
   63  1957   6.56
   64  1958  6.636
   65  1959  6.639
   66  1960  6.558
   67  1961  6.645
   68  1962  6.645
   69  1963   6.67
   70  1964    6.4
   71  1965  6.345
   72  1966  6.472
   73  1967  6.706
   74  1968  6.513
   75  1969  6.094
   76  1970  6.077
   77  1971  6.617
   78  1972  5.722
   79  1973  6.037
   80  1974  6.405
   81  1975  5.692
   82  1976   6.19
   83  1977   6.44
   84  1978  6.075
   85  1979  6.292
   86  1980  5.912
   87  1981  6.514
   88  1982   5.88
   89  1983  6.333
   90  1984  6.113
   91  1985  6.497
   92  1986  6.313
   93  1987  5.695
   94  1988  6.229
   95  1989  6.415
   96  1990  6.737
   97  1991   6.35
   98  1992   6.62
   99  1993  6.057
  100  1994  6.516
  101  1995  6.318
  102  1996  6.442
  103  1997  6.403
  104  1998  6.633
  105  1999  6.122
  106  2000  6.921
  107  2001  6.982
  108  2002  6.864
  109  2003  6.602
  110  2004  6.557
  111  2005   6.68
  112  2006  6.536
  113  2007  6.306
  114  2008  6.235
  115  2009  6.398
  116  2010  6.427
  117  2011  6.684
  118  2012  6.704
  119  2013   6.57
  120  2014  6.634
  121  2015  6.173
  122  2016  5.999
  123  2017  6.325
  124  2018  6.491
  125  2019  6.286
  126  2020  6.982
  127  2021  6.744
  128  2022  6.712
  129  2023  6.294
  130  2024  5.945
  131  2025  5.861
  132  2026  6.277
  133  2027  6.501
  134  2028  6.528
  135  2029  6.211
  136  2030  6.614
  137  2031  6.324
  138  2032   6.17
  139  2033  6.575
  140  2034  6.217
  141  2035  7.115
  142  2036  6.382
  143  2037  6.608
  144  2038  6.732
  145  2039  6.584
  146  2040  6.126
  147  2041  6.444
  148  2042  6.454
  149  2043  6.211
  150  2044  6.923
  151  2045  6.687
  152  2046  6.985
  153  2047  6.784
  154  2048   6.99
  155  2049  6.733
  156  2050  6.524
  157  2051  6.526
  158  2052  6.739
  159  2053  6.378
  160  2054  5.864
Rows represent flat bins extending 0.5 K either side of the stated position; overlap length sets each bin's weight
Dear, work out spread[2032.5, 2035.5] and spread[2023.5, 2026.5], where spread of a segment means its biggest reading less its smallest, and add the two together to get 1.3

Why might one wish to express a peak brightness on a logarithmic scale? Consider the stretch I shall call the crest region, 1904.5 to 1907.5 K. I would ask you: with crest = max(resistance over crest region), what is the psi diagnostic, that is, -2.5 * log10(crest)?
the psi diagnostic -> -1.76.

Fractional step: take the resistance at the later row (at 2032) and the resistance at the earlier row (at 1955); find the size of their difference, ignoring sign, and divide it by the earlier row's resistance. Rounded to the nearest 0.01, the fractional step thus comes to 0.02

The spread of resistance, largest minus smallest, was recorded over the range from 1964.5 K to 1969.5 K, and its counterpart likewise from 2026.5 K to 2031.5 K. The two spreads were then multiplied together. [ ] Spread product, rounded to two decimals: 0.25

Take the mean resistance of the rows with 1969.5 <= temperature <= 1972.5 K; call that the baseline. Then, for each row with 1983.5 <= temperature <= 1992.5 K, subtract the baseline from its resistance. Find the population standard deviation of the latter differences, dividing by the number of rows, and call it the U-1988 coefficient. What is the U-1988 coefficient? 0.29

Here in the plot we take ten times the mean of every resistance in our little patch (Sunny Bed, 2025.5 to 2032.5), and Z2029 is 64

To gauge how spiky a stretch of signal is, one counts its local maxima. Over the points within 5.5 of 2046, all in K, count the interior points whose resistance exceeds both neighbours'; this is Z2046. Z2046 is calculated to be 4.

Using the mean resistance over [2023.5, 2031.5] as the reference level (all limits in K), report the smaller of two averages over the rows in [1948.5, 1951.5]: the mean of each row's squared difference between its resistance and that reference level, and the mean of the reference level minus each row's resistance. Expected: -0.9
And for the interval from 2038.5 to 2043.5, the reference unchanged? -0.1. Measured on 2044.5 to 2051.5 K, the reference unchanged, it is -0.5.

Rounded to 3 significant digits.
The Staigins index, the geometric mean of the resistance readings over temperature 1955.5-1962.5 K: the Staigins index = 6.62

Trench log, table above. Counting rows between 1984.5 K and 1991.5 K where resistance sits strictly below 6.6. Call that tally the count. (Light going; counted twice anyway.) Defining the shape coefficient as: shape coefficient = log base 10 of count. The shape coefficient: 0.78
